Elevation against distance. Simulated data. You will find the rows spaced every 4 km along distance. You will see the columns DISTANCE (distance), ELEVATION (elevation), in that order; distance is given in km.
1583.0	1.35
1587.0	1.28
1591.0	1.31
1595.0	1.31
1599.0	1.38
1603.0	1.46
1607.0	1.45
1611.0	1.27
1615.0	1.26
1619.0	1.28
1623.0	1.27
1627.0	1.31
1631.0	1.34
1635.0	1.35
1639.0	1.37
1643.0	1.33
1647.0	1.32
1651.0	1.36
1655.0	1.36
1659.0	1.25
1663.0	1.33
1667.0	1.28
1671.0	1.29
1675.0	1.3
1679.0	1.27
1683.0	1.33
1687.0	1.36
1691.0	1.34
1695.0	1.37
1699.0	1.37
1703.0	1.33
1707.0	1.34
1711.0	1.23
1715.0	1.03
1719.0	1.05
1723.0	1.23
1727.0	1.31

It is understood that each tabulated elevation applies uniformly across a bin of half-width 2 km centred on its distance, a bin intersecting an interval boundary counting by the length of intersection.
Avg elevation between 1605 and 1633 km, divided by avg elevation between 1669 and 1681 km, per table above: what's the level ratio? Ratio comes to 1.02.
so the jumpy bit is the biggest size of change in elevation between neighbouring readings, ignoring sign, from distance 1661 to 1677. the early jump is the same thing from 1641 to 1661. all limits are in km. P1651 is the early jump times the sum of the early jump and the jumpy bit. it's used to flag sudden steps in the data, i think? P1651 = 0.02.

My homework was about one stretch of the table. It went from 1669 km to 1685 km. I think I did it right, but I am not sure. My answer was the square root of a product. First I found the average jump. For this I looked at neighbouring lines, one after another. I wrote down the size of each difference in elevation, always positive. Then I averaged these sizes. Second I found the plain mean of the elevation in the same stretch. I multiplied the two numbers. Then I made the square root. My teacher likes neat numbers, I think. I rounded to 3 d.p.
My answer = 0.208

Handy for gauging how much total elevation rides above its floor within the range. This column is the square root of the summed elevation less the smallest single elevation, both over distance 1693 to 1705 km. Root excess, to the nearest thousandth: 1.655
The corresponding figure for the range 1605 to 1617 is 1.649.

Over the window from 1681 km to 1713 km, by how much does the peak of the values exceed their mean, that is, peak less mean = 0.036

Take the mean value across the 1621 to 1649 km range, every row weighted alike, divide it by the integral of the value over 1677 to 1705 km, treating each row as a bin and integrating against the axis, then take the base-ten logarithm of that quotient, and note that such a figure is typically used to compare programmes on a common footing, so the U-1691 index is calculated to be -1.45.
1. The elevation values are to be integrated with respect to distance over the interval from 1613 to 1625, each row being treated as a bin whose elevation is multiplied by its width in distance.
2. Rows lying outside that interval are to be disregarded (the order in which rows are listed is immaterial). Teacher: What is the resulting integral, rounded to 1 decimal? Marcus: 15.2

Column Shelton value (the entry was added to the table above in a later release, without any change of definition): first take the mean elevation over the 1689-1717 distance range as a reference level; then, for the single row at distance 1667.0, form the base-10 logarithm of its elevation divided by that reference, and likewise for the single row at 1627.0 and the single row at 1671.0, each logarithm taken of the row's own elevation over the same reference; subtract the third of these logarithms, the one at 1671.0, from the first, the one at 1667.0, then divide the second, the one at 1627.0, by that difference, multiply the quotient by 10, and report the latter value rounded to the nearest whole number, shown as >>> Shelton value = -23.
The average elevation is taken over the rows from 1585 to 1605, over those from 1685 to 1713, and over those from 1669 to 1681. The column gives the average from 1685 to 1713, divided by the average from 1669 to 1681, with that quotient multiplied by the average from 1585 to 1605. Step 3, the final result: 1.40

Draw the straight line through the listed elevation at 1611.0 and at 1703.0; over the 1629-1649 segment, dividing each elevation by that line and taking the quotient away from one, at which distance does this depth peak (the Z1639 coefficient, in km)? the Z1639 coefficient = 1647.0 km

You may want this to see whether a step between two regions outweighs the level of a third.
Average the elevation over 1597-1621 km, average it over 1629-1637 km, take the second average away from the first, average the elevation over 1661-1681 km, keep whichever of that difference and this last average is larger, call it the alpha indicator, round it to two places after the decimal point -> 1.29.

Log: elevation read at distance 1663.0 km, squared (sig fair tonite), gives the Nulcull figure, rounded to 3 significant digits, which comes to 1.77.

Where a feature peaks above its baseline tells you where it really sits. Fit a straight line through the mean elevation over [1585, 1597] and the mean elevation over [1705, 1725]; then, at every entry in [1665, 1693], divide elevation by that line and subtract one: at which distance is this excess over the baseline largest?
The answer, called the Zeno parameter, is 1687.0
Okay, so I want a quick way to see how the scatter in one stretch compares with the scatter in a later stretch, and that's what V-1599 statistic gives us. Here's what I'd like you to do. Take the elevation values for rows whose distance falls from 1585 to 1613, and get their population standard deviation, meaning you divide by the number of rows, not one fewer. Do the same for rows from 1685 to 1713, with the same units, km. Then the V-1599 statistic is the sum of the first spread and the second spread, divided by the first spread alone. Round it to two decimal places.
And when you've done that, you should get 1.61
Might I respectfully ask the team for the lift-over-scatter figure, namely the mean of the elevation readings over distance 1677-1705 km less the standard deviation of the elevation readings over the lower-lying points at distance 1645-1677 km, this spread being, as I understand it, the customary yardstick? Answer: 1.30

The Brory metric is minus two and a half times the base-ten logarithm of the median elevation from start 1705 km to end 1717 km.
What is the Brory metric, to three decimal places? -0.225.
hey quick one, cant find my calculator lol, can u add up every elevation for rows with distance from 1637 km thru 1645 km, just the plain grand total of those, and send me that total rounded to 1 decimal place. 2.7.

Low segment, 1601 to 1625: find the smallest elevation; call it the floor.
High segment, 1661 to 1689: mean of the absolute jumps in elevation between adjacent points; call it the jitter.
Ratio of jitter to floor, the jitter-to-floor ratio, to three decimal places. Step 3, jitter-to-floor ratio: 0.025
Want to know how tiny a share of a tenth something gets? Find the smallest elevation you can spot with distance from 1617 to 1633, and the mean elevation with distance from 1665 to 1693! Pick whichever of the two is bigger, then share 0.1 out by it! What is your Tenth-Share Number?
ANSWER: 0.0763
